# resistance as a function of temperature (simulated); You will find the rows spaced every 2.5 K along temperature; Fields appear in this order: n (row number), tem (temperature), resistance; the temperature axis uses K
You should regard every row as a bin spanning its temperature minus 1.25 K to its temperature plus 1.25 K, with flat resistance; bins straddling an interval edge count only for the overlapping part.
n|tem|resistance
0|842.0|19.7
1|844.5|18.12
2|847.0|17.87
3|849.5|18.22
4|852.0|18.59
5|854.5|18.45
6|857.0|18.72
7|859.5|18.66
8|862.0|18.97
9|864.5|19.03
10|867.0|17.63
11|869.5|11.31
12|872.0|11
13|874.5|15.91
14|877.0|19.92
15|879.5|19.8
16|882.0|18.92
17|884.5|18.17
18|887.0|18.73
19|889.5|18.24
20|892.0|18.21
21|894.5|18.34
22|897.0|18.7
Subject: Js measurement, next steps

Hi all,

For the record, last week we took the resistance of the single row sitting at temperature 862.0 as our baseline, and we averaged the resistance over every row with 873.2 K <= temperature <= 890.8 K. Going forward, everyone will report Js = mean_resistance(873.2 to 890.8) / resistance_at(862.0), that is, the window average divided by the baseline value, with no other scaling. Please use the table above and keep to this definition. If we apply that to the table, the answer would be 0.98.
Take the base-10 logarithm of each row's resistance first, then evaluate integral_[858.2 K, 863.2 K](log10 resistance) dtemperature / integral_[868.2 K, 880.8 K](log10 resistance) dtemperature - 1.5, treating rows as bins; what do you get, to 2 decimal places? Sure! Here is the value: -1.07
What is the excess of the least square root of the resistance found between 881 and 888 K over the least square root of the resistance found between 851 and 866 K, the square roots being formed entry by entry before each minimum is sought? -0.03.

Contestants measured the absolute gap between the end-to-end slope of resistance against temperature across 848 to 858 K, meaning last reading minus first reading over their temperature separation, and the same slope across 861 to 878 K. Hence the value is 0.0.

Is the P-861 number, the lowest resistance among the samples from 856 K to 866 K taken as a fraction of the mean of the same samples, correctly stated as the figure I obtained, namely 0.99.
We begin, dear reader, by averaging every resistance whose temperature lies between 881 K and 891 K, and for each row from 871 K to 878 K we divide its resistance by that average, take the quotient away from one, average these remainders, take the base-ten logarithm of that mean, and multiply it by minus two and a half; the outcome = 2.0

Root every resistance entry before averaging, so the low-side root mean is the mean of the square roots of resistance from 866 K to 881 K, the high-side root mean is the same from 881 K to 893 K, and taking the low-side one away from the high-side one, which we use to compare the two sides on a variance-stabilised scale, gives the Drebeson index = 0.33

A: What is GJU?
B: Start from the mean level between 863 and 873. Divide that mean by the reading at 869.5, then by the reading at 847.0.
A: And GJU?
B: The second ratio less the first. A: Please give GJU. -0.48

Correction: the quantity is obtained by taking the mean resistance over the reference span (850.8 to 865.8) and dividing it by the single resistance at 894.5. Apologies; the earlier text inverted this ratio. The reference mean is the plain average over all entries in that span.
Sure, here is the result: 1.02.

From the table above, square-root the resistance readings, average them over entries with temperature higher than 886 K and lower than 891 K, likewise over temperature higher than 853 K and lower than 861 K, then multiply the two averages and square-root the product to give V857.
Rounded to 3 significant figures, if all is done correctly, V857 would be 4.31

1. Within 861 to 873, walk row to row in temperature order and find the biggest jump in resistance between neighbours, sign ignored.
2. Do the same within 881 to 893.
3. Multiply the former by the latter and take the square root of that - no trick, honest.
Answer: 2.2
